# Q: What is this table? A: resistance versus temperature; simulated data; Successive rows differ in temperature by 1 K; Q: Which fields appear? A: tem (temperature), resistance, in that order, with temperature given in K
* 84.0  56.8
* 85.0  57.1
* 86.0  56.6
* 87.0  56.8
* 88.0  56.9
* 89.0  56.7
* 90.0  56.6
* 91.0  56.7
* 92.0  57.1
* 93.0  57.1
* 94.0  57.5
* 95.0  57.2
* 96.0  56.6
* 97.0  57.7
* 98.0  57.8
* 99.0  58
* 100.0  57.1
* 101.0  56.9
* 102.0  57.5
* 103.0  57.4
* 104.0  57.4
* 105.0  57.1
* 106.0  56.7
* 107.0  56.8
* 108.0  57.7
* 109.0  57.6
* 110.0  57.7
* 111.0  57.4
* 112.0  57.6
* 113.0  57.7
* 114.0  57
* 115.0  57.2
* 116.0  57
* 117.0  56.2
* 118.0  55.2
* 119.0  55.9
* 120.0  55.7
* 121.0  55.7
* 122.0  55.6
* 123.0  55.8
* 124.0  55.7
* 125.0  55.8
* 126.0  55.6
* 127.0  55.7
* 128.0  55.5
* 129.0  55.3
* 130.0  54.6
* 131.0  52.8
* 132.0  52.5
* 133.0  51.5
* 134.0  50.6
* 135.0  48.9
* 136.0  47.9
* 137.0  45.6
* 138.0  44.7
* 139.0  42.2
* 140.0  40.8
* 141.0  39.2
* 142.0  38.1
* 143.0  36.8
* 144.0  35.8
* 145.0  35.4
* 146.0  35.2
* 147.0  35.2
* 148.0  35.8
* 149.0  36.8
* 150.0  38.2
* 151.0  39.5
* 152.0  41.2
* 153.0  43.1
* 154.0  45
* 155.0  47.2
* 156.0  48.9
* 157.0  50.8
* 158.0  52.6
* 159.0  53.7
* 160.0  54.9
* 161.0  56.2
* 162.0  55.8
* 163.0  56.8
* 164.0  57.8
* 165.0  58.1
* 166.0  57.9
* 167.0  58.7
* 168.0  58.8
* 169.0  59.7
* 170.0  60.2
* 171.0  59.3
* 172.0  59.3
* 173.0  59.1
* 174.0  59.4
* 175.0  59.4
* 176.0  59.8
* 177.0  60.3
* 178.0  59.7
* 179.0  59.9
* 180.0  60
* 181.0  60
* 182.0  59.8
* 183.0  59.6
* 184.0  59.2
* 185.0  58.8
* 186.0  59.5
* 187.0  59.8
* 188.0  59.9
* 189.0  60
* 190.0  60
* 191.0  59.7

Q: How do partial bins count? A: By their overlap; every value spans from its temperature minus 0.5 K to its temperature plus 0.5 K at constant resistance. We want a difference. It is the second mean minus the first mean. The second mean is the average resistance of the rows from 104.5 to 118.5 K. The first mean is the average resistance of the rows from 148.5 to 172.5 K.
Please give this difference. 5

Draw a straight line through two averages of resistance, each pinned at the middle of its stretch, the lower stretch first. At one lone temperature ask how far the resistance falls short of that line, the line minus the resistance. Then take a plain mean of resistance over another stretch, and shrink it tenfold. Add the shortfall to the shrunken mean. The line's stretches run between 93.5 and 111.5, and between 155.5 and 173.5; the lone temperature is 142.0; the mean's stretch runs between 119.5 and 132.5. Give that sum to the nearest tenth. 24.3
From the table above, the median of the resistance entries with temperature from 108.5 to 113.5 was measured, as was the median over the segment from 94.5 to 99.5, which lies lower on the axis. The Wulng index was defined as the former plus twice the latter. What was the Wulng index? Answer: 173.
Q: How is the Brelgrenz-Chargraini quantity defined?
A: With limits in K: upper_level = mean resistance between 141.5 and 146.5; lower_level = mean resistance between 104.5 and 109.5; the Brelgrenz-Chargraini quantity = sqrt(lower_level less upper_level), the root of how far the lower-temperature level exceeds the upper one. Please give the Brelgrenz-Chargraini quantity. 4.57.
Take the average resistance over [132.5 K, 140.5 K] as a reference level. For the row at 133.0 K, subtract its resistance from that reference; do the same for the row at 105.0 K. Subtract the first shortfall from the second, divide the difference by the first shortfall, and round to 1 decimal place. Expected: 1.1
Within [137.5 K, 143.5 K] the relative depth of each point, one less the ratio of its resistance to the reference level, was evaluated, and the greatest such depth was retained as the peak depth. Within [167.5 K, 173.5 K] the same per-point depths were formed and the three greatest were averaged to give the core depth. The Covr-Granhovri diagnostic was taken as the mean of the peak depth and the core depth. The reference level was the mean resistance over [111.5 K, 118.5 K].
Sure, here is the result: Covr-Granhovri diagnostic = 0.16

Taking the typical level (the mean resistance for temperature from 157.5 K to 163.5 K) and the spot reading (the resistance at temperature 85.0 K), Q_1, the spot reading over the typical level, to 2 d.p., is 1.04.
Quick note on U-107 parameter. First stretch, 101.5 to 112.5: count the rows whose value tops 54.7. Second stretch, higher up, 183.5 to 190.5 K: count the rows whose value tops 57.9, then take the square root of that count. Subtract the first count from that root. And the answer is -8.4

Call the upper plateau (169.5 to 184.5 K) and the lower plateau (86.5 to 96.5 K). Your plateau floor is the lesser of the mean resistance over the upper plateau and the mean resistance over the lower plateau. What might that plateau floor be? 57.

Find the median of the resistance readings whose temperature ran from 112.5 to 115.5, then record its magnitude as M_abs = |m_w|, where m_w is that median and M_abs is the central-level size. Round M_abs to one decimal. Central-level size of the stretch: 57.2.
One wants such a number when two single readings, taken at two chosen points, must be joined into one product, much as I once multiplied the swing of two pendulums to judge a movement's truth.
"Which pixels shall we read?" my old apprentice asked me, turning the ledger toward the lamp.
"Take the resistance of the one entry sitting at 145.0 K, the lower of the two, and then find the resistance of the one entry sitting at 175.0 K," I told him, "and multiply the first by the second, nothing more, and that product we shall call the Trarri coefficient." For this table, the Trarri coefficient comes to 2103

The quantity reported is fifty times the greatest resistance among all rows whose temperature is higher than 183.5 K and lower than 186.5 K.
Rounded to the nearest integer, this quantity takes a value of 2975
